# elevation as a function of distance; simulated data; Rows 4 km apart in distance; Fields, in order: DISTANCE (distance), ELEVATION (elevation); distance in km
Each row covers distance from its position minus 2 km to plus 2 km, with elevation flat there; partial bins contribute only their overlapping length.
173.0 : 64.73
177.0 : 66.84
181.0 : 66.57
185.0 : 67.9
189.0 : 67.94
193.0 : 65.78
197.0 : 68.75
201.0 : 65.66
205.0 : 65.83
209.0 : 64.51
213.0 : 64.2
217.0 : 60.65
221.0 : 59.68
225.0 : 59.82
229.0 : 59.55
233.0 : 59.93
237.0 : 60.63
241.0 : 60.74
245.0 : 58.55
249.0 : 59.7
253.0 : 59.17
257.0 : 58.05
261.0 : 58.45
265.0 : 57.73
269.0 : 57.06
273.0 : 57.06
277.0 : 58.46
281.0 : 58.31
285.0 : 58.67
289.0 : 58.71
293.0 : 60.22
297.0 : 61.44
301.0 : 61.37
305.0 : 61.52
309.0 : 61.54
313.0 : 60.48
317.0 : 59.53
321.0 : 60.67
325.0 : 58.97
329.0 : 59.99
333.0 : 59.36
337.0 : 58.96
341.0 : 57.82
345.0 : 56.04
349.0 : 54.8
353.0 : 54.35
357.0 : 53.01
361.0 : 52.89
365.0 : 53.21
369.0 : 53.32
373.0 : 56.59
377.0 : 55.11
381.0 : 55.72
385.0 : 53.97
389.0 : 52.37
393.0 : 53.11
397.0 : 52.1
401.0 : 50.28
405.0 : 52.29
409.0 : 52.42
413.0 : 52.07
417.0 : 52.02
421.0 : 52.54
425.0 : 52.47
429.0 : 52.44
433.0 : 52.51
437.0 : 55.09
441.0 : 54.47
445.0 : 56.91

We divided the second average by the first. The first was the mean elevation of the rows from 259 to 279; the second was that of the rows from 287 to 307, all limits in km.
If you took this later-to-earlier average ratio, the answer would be 1.05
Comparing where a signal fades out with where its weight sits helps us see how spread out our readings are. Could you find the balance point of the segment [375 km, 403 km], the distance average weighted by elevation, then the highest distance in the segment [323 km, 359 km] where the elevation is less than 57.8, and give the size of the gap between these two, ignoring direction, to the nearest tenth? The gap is 31.8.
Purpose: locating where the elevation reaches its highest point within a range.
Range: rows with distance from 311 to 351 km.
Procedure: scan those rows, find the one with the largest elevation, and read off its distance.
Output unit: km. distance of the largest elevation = 321.0 km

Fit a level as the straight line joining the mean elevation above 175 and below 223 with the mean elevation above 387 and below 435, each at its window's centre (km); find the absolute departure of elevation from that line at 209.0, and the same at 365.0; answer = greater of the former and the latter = 1.9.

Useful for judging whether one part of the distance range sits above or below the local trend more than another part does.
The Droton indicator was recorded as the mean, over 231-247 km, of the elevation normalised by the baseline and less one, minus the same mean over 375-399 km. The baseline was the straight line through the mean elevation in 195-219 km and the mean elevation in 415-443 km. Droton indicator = -0.02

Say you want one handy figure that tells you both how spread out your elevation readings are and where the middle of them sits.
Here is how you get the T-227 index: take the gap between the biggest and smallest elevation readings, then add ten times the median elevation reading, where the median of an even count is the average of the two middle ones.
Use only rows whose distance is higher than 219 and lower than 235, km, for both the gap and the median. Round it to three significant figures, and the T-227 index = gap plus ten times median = 598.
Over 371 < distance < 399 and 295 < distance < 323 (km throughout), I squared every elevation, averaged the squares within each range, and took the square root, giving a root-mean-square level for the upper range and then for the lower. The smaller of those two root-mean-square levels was 54.2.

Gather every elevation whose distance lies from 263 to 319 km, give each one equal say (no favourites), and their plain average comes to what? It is 59.4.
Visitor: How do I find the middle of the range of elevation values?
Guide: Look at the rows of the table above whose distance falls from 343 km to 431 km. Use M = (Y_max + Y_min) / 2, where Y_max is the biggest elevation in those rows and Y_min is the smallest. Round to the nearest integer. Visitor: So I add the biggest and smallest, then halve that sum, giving 53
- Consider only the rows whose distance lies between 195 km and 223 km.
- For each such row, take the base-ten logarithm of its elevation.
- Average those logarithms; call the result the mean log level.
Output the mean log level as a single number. 1.81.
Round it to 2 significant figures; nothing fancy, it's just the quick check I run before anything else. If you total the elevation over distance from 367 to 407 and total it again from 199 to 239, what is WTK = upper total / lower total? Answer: 0.86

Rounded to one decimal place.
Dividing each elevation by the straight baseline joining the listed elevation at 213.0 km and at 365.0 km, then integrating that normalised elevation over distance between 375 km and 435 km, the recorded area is 62.9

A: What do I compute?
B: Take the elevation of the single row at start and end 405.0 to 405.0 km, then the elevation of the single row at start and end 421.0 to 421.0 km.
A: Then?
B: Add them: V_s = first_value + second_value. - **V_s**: 105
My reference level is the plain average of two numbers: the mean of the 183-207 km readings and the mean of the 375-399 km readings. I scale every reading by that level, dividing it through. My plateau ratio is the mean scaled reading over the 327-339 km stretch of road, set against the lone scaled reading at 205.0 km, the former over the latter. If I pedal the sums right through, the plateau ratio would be 0.903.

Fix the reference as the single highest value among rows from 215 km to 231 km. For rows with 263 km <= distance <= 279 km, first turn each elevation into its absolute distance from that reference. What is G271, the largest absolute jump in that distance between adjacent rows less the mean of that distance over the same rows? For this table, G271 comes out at -2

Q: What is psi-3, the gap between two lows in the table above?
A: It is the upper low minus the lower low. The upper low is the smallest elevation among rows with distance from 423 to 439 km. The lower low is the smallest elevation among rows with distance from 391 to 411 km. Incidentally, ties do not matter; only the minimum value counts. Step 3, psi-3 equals 2.2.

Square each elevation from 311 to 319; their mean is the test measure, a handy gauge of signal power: 3601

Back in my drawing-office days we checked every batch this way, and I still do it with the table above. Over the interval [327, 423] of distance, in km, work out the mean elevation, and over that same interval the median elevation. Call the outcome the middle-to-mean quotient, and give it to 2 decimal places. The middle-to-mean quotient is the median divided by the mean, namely 0.98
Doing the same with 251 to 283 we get 1.00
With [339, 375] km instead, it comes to 0.99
